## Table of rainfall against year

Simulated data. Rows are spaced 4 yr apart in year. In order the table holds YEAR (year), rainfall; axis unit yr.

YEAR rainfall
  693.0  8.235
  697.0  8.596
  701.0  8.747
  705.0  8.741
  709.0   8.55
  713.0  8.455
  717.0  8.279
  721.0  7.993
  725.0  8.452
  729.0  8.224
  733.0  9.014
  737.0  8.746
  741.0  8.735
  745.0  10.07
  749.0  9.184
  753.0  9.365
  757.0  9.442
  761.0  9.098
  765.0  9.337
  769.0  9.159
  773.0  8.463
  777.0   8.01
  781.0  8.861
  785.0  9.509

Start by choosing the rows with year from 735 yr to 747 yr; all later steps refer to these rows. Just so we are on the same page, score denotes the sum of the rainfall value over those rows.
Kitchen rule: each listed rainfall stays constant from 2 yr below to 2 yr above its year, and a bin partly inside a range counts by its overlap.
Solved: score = 27.6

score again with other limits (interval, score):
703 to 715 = 25.7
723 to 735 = 25.7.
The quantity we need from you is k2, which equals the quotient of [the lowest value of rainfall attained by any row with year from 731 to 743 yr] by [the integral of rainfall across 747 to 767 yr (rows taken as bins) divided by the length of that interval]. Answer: 0.94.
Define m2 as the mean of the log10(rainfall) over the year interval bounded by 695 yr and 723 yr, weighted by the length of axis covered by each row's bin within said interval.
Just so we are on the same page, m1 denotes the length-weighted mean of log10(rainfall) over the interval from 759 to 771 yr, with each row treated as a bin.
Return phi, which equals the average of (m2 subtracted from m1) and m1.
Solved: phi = 0.50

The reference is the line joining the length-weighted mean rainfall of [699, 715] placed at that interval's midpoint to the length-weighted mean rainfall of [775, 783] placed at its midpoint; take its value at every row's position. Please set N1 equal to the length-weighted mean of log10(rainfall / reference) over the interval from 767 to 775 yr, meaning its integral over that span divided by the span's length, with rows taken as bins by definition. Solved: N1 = 0.018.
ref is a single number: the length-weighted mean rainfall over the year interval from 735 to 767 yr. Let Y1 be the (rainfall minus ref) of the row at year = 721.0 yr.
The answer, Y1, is -1.3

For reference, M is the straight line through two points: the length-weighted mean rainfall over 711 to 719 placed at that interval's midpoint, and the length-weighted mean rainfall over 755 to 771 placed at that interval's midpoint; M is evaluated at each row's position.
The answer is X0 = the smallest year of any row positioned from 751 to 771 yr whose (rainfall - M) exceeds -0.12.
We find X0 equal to 753.0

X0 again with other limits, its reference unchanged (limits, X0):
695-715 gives 697.0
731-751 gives 733.0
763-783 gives 765.0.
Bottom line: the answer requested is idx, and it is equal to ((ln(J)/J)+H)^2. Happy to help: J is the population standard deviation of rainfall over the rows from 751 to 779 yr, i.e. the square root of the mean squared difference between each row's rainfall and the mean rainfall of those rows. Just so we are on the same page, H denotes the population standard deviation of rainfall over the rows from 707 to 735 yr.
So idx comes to 1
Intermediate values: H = 0.30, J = 0.50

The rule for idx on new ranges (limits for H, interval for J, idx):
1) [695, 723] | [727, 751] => 1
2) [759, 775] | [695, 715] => 363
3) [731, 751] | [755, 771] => 195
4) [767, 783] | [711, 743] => 11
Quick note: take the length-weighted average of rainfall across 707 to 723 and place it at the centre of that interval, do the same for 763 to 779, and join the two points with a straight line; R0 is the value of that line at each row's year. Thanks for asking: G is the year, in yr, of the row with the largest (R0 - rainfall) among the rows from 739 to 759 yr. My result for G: 741.0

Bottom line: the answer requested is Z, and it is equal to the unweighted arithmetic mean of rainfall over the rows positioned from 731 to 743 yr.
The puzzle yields 8.83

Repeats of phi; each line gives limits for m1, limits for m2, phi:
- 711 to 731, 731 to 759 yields 0.44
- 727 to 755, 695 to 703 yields 0.49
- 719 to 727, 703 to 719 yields 0.45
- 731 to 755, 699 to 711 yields 0.49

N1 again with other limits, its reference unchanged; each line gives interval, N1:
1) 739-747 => 0.041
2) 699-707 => 0.006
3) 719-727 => -0.019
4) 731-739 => 0.016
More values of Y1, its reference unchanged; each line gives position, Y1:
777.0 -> -1.2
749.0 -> -0.1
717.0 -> -1.0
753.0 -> 0.1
